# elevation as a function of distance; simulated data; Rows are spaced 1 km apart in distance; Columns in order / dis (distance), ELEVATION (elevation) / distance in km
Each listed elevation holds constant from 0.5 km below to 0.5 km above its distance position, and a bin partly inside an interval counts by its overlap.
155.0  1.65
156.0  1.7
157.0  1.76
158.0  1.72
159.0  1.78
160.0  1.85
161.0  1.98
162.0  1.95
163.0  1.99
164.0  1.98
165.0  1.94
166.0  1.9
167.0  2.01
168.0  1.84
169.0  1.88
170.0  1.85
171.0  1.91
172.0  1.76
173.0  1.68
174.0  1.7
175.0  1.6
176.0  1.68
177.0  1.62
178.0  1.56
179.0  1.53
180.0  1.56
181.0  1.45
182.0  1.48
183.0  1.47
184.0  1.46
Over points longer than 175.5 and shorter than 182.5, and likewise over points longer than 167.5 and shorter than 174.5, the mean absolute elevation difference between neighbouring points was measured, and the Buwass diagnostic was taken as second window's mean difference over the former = 1.19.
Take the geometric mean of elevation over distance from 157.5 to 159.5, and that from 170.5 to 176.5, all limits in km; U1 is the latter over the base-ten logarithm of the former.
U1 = 7.08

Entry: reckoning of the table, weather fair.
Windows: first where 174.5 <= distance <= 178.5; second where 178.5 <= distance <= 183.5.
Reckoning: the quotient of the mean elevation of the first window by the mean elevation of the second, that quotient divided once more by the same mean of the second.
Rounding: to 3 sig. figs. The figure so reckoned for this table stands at 0.720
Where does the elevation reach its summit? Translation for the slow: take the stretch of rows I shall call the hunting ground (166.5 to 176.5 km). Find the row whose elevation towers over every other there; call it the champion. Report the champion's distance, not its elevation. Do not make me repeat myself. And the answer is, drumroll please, 167.0 km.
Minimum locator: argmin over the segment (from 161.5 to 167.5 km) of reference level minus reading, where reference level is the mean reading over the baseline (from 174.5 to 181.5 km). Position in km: 167.0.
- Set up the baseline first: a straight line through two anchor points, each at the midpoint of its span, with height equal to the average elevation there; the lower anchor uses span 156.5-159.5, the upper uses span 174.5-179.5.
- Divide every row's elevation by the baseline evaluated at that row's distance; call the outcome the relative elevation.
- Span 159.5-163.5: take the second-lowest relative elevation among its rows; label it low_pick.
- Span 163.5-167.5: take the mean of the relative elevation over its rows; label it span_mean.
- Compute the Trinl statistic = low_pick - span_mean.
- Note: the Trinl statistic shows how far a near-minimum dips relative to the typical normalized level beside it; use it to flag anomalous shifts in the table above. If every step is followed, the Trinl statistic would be -0.024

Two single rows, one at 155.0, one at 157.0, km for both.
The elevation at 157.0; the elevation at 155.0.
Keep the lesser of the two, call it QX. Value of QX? 1.65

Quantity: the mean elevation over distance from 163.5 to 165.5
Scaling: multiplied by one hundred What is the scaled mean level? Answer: 196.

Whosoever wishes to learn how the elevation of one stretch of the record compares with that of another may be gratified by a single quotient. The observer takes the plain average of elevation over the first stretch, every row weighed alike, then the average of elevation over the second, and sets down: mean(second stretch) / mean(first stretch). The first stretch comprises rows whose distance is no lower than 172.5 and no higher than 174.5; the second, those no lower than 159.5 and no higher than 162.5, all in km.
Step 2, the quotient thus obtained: 1.14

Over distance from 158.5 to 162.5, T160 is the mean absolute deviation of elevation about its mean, 0.075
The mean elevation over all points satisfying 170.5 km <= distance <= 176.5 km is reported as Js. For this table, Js 1.72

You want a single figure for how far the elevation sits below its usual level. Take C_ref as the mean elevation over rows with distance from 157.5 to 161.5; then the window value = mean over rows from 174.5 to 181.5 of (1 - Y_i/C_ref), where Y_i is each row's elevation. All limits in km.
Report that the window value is 0.14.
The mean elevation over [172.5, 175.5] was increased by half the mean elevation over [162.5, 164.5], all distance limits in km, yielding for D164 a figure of 2.65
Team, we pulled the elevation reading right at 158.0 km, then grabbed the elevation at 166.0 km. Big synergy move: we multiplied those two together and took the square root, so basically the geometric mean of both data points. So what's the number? 1.81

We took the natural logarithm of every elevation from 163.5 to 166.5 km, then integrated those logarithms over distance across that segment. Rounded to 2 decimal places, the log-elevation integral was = 1.99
